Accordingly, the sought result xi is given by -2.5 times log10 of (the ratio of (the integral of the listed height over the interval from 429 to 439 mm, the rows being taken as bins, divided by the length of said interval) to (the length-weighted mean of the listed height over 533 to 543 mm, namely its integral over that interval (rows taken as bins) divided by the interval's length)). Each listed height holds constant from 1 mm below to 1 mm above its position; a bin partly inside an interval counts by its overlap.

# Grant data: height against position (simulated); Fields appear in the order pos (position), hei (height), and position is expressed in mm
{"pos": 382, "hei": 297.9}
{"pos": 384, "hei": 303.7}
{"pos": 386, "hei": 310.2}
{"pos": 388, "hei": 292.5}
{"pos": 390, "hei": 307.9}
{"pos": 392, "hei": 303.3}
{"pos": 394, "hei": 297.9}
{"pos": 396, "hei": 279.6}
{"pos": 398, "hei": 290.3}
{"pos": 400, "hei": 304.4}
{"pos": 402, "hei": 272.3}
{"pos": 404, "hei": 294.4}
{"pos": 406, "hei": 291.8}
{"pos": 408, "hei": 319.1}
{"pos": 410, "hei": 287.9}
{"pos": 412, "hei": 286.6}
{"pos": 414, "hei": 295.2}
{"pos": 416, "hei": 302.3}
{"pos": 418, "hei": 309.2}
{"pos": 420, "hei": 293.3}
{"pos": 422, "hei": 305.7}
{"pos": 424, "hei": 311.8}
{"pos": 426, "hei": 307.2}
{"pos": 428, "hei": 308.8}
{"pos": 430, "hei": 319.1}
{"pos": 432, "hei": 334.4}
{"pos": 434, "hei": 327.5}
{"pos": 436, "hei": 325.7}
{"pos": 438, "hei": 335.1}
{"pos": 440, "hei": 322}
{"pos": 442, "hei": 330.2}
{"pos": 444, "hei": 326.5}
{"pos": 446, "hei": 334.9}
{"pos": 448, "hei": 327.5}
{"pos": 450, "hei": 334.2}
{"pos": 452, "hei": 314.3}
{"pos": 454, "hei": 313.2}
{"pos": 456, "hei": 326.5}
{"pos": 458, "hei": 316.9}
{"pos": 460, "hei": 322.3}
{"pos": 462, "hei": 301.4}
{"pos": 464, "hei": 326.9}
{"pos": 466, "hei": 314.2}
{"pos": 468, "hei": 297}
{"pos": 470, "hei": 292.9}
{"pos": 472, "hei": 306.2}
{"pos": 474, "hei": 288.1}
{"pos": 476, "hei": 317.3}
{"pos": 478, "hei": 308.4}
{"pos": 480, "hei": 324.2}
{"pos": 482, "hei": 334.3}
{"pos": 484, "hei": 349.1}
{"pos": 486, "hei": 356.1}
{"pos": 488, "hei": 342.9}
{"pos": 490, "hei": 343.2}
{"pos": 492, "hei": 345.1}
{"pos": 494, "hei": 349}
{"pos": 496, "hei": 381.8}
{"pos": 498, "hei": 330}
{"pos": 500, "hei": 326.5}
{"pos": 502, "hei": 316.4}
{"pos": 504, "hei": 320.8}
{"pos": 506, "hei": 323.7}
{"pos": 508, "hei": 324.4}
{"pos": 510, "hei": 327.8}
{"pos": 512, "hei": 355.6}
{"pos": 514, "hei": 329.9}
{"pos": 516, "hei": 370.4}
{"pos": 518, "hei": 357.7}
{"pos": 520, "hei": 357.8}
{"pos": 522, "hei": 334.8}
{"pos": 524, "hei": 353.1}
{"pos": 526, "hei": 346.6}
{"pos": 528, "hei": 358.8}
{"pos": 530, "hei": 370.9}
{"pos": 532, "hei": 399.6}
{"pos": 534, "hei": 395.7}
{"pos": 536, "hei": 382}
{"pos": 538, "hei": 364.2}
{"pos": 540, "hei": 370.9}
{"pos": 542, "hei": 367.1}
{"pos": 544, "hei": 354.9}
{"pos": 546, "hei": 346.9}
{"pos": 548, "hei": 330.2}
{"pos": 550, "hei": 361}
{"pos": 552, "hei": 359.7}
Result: 0.15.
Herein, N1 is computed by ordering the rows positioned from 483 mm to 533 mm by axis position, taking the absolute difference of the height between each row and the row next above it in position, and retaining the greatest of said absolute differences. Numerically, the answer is 52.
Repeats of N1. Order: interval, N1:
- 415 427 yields 16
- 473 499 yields 52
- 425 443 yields 15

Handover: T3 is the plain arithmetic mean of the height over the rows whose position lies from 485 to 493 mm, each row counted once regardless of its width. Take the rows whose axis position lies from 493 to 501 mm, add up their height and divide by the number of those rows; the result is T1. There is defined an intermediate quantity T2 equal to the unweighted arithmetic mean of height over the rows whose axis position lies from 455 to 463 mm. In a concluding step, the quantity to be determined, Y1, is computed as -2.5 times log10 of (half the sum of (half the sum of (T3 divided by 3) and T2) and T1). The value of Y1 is -6.12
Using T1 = 347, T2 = 317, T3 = 347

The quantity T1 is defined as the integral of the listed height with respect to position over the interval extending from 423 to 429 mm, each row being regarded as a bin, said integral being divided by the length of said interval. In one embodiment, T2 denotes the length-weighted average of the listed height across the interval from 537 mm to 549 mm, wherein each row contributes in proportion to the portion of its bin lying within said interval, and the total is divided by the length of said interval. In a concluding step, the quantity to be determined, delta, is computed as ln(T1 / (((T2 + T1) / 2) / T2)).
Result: 5.80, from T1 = 309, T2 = 356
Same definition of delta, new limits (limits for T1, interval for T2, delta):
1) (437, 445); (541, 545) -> 5.84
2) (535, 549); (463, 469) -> 5.81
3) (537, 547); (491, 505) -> 5.86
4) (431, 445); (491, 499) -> 5.83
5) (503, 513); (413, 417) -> 5.75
